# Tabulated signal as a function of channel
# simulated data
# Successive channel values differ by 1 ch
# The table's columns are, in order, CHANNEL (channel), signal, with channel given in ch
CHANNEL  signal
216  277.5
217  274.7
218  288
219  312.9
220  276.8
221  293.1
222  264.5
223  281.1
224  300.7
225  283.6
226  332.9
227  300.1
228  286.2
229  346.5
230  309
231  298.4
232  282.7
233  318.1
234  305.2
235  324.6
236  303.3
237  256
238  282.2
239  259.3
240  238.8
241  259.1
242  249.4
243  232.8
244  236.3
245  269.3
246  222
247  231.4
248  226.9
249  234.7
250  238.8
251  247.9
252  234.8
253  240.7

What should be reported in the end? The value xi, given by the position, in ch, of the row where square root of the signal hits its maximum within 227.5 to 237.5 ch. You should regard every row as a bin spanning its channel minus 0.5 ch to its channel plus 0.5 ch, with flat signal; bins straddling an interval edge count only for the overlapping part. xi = 229 ch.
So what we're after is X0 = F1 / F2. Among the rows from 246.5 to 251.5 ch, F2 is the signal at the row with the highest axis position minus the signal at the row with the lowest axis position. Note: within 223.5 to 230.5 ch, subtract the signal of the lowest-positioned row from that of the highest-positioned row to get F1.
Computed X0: 0.5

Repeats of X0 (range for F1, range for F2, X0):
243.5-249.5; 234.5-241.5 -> 0.0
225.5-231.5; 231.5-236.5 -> -1.7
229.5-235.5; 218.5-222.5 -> -0.3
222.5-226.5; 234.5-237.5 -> -0.8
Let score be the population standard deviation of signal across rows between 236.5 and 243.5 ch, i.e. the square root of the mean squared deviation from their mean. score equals 14.9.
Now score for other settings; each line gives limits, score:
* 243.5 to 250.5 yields 14.2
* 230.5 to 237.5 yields 21.3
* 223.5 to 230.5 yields 21.7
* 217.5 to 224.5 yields 14.8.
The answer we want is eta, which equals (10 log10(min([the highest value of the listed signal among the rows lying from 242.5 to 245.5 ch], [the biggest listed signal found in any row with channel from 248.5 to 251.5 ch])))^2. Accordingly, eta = 573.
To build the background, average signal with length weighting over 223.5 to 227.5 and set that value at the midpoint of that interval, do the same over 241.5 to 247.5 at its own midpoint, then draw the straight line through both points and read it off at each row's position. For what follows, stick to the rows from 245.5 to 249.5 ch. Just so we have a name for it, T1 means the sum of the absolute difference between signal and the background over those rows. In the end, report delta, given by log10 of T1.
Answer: 1.39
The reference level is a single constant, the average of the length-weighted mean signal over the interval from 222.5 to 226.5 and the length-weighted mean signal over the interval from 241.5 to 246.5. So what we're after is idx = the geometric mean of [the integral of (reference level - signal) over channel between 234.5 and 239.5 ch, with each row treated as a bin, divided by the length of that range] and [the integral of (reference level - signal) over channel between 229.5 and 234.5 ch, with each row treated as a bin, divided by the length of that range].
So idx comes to 21.4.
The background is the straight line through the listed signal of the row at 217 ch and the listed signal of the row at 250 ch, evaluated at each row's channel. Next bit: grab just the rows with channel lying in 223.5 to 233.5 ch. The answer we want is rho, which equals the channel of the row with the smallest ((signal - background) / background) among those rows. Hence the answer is 225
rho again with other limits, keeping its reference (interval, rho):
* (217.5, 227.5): 222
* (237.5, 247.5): 246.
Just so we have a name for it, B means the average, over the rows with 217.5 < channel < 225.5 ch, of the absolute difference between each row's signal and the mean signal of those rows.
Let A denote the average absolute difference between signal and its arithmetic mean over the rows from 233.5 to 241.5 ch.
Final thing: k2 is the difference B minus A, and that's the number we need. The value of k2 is -14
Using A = 25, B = 11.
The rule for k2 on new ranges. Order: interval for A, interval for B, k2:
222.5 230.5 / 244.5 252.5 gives -8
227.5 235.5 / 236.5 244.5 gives -3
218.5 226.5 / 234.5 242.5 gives 7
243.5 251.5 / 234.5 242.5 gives 14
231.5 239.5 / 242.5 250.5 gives -13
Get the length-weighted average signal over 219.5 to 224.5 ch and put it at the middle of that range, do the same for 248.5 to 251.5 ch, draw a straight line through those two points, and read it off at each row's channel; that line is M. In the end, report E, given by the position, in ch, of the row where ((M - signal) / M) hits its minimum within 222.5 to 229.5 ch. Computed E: 229 ch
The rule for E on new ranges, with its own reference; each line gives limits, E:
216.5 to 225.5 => 219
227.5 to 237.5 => 229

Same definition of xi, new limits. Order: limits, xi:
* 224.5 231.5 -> 229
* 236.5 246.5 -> 238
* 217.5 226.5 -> 226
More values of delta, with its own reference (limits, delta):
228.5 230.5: 1.87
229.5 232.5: 1.52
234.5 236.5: 1.94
